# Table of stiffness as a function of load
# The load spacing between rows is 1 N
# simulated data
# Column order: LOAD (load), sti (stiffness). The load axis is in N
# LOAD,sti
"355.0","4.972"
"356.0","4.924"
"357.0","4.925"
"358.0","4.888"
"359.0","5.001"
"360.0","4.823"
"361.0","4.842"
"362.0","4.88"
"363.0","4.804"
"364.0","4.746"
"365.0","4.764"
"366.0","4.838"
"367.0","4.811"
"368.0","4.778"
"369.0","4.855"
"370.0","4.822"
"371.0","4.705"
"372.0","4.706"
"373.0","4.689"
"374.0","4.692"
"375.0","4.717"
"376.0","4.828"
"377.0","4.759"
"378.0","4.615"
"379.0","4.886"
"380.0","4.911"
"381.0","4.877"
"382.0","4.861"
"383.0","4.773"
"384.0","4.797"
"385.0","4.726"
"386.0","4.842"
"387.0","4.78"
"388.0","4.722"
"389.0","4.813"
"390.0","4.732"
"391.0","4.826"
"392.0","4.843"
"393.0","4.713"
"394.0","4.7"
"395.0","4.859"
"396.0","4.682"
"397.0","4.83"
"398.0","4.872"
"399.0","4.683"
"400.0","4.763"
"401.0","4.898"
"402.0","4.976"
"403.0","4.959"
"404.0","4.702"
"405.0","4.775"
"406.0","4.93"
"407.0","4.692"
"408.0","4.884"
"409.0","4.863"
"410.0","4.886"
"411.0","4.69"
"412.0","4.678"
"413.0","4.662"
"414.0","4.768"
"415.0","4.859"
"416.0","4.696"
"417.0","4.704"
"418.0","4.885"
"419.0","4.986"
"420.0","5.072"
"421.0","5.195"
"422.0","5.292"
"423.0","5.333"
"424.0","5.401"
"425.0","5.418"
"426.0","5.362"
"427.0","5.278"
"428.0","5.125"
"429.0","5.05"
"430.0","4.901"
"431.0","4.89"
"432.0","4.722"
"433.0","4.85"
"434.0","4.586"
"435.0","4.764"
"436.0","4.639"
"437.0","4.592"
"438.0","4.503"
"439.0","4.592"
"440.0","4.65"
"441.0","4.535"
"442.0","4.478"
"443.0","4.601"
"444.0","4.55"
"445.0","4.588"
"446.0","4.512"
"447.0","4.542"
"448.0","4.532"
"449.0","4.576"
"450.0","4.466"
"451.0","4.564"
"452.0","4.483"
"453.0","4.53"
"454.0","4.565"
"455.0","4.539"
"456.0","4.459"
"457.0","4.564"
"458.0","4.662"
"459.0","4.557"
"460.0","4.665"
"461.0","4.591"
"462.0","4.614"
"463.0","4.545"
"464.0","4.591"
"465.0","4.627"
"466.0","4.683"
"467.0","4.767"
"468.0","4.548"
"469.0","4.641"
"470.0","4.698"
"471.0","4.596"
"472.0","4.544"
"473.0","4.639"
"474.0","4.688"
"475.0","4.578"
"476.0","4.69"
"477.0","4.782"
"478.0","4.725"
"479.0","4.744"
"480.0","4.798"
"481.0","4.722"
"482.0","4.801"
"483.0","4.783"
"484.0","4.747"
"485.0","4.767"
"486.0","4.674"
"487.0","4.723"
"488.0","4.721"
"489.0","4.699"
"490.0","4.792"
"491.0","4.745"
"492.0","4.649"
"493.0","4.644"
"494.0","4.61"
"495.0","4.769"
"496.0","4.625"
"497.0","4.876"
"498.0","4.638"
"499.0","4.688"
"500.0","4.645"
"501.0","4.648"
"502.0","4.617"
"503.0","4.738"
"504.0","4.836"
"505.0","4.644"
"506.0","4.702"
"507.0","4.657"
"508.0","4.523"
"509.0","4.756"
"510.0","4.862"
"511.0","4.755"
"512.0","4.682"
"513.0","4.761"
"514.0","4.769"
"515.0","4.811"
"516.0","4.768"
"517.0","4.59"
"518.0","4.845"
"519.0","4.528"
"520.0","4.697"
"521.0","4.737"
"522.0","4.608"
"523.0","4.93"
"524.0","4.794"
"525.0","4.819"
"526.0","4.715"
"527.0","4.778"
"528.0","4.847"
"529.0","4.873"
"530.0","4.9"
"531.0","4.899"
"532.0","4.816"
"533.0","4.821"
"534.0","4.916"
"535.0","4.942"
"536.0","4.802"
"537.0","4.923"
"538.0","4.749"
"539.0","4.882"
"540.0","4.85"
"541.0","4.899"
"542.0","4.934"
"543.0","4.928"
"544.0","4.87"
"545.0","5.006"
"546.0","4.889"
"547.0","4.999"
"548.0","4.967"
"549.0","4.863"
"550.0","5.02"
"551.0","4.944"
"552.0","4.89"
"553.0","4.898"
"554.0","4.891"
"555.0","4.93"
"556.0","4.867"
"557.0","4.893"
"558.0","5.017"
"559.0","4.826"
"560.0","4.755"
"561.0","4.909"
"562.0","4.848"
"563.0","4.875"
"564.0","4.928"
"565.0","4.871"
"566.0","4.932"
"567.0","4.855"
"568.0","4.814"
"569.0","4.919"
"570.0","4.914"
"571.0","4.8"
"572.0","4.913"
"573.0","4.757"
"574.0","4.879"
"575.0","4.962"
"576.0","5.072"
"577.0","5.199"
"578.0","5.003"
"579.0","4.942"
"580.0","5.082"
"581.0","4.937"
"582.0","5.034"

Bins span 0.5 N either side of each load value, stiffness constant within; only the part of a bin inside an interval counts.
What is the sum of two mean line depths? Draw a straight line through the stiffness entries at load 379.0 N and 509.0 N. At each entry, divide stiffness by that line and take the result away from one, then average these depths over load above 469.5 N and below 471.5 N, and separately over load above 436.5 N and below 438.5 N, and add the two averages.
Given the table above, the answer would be 0.09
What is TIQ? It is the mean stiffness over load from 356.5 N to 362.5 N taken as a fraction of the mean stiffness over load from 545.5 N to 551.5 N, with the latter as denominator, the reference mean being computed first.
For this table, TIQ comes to 0.989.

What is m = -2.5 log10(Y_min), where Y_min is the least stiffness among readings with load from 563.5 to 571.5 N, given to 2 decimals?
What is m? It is -1.70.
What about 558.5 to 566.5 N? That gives -1.69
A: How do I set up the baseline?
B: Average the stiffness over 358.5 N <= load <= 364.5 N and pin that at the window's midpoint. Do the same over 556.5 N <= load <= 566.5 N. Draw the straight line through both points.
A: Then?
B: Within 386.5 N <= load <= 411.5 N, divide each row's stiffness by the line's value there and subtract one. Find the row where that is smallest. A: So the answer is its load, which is 396.0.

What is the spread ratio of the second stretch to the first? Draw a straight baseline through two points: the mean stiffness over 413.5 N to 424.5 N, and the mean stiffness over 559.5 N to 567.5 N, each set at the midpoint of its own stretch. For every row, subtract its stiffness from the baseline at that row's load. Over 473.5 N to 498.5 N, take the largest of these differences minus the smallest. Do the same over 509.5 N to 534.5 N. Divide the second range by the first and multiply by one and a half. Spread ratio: 1.9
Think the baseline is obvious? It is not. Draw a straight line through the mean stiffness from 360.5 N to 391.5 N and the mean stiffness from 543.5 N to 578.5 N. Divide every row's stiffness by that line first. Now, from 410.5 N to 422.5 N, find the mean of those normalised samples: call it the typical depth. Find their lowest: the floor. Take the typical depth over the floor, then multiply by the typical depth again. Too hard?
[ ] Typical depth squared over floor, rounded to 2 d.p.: 1.06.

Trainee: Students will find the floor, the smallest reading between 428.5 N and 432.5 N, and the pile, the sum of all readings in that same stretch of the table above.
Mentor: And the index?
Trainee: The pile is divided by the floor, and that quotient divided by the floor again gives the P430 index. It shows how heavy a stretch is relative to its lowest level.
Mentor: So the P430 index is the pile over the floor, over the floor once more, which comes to 0.877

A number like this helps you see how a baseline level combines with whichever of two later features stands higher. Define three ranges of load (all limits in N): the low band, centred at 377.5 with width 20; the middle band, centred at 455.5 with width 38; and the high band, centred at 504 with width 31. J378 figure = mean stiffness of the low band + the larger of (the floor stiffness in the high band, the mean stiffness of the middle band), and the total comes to 9.36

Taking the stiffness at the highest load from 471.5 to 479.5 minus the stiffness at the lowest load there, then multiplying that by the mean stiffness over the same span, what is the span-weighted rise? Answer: 0.9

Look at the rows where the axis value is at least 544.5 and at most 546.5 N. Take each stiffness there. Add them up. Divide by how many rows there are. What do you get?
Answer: 4.95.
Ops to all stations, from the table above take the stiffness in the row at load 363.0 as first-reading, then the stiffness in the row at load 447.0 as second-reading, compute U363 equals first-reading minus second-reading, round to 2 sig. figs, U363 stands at 0.26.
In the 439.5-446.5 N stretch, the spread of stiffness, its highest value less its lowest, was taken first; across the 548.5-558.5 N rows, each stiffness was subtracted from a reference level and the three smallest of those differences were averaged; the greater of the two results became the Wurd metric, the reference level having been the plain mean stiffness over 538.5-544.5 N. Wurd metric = 0.17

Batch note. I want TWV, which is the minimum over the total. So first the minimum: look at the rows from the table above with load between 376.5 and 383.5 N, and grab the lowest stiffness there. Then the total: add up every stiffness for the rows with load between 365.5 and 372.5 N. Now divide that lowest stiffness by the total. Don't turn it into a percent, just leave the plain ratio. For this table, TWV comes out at 0.138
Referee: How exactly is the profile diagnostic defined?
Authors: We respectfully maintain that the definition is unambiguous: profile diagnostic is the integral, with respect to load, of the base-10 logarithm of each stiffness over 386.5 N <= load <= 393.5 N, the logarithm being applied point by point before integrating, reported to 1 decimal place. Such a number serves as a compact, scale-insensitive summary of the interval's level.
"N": 4.8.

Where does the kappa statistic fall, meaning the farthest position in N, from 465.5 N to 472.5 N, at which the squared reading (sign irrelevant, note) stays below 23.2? 472.0 N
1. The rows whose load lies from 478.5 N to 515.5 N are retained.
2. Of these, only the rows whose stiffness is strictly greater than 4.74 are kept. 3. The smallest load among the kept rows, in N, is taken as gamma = 479.0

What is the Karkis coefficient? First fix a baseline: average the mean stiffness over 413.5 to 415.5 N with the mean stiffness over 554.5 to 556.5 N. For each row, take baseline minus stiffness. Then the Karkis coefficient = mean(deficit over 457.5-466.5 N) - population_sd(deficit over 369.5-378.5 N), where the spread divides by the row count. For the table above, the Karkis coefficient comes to 0.18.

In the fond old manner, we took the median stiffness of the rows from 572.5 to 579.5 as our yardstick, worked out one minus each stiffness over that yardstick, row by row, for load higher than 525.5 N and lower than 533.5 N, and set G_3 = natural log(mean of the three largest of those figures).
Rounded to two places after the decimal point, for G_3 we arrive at -3.25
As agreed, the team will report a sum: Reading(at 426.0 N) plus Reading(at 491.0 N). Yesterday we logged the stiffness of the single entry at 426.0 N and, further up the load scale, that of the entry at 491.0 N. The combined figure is 10.1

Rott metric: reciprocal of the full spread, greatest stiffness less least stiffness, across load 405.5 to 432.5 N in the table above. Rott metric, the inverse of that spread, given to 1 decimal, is 1.3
